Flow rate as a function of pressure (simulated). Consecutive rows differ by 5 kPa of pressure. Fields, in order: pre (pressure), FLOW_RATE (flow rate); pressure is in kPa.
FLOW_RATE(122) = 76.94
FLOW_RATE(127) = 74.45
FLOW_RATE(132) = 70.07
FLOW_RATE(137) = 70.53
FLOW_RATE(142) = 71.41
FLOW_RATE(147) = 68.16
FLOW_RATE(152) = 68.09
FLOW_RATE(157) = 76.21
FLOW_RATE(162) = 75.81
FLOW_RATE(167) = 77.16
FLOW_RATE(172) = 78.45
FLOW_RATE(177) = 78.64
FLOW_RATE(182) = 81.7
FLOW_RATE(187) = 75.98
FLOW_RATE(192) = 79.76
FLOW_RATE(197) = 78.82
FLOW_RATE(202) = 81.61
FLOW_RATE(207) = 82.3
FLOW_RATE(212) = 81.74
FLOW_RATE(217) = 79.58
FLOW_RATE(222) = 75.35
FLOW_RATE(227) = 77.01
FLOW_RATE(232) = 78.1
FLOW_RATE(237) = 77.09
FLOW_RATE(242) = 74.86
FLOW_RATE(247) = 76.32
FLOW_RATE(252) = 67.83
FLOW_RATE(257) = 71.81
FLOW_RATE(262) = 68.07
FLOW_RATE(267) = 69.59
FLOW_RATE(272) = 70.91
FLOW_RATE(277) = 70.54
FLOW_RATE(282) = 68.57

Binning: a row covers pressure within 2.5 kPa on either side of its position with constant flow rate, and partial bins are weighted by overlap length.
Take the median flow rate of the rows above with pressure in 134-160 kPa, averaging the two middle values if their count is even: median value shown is 70.5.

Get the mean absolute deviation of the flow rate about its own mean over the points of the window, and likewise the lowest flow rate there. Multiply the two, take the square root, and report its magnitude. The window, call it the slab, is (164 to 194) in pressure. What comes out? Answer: 10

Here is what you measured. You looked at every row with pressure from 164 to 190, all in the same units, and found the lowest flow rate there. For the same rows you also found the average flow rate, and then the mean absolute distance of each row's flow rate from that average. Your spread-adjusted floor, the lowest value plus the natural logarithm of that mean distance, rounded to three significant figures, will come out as 76.4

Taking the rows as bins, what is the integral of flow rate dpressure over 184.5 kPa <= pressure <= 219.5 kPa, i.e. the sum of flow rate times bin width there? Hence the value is 2799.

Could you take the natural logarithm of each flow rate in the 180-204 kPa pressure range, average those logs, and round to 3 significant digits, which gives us 4.38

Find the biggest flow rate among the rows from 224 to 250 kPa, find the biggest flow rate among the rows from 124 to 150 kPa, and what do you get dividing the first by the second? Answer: 1.05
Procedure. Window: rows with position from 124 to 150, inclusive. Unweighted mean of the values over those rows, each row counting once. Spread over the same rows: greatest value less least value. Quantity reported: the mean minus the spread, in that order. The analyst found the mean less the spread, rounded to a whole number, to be 65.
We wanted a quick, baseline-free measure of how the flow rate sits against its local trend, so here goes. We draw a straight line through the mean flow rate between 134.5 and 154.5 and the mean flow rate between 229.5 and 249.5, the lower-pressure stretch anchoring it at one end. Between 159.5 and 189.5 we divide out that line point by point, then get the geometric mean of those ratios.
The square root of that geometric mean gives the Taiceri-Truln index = 1.04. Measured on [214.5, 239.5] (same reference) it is 1.01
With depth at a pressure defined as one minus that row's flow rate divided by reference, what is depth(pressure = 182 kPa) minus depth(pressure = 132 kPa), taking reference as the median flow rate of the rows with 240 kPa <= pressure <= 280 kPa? -0.16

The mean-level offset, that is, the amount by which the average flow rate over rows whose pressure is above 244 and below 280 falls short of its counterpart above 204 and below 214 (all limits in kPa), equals 11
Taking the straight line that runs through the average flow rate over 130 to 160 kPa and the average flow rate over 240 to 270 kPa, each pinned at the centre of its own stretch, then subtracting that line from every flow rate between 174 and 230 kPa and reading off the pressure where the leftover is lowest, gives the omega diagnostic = 222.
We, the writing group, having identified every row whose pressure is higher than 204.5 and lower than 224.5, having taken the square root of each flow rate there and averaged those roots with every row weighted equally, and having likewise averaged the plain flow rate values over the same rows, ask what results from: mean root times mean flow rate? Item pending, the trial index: 712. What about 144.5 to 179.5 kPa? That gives 645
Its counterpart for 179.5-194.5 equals 704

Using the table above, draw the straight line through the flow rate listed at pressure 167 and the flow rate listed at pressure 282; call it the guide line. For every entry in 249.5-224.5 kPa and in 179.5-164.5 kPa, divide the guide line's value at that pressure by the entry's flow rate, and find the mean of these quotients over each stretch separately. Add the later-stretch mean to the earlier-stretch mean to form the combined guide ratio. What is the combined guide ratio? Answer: 1.92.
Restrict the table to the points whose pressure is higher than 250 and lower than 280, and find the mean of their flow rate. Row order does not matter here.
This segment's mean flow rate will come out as 70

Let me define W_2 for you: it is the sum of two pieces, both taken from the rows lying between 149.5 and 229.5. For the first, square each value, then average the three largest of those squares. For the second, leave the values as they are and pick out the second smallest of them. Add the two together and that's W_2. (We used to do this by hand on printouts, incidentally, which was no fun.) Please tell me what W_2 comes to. 6785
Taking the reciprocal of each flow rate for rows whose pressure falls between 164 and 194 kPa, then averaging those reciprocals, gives 0.0127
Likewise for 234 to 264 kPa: 0.0138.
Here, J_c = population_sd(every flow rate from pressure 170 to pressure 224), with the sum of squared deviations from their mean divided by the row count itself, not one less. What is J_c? 2.22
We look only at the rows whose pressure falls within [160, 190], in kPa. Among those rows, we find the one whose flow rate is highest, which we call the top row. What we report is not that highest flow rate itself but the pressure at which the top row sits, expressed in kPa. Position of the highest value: 182 kPa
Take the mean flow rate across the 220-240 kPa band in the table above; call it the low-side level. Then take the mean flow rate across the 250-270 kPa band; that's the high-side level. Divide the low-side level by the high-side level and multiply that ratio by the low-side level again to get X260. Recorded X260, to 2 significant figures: 85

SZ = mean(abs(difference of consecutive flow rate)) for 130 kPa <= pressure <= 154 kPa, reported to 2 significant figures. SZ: 1.2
